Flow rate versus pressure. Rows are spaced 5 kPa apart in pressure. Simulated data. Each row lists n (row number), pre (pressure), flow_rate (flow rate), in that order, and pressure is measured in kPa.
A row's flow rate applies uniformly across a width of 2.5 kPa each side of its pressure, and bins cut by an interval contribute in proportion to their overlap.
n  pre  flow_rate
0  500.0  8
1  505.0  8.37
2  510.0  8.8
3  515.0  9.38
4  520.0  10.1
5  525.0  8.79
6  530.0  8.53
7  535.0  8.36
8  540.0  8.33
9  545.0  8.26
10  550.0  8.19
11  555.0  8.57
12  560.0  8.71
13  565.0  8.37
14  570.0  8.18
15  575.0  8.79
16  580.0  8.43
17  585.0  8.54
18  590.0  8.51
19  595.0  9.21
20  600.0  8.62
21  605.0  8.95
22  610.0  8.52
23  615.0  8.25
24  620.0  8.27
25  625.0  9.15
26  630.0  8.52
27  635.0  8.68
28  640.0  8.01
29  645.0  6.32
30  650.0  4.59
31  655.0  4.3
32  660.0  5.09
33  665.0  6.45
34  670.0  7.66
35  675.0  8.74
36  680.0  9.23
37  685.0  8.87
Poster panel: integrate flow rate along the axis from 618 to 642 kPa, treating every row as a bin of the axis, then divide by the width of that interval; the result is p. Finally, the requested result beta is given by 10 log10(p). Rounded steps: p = 8.5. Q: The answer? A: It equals 9.32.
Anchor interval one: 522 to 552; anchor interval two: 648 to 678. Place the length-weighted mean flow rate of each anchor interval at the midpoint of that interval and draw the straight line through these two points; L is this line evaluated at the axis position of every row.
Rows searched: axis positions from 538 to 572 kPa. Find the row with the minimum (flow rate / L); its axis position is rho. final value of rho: 540.0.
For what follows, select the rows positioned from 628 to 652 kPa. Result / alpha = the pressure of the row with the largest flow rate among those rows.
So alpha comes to 635.0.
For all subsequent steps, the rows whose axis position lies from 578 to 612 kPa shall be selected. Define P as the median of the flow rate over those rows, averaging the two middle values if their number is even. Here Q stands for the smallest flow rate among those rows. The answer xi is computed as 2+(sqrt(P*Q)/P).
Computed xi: 2.99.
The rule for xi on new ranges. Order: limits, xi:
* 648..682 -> 2.82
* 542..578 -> 2.99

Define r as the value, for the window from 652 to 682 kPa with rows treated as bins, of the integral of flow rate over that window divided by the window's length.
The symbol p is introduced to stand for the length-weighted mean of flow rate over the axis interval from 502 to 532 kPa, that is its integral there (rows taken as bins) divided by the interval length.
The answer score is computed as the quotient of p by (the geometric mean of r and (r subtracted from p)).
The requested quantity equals 2.3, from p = 8.99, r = 6.8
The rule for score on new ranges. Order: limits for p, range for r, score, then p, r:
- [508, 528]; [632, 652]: 2.3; 9.26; 7.0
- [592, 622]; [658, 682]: 2.9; 8.64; 7.4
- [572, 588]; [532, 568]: 7.1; 8.57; 8.4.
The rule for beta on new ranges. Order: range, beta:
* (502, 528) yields 9.57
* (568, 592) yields 9.29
